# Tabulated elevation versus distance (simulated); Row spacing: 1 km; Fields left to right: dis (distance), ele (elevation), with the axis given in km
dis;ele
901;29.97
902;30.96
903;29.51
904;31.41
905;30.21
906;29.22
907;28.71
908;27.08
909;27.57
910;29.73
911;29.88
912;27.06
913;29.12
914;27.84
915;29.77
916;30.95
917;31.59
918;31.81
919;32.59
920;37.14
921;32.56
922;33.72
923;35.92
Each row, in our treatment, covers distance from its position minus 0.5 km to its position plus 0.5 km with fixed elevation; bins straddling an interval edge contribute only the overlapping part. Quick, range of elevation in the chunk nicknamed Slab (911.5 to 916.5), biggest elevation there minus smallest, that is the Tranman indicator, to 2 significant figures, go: 3.9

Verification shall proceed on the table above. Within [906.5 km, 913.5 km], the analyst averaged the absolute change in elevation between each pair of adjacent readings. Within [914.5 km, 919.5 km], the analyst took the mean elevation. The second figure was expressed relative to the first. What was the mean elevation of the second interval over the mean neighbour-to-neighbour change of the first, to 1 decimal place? 20.2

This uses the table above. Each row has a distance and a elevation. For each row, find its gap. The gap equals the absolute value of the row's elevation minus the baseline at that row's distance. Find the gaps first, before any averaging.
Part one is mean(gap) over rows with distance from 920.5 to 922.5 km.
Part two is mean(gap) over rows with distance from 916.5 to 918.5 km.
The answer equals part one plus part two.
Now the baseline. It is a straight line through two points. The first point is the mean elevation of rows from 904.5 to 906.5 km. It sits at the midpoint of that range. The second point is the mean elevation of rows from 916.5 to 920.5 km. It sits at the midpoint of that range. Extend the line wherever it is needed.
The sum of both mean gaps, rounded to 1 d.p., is 2.3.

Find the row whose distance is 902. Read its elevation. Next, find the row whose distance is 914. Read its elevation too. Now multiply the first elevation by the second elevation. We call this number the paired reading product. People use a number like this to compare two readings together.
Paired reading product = 862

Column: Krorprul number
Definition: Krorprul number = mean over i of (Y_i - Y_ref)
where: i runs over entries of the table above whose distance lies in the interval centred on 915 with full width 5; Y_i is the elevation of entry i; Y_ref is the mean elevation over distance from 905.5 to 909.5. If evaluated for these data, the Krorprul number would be 1.7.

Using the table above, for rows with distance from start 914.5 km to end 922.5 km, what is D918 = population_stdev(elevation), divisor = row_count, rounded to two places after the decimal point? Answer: 2.07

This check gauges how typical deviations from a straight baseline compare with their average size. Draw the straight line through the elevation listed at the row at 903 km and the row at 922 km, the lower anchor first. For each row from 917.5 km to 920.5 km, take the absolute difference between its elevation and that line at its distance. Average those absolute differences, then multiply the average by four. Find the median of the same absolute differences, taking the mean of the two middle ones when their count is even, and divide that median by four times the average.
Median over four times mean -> 0.143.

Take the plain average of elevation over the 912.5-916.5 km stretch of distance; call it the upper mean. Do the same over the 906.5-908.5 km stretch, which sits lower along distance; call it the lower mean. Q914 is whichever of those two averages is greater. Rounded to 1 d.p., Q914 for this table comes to 29.4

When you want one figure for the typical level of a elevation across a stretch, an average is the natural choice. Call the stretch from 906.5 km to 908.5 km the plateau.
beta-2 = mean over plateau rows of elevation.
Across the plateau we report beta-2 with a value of 28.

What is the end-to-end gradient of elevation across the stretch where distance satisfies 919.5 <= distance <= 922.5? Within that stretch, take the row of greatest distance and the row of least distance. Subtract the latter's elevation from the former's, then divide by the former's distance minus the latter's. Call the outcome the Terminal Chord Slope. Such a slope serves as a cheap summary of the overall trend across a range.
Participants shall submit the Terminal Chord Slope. -1.7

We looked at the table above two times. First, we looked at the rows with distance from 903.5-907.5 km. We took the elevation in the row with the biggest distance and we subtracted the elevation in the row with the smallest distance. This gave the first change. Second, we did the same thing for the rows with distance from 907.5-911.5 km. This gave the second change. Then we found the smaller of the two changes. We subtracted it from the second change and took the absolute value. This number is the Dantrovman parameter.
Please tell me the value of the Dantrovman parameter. 5.5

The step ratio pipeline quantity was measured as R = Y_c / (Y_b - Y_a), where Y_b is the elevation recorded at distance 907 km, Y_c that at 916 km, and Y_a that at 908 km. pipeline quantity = 19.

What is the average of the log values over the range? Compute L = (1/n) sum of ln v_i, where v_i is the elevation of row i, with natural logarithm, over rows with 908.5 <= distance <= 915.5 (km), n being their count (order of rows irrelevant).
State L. 3.36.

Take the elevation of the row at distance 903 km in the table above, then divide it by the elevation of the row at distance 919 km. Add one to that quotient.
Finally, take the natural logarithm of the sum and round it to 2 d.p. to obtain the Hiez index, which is 0.64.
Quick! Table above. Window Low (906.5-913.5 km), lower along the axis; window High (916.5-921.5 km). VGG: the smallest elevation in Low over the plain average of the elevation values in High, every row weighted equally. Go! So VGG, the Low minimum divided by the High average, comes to 0.82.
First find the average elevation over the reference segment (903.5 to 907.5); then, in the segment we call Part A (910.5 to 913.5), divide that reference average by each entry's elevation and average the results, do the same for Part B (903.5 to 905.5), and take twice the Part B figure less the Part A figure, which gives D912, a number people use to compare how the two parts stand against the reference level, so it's 0.90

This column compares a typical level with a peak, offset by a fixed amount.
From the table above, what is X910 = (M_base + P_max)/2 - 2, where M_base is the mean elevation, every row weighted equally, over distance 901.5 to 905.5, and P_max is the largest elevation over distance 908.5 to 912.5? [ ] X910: 28.2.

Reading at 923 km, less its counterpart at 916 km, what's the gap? 5.0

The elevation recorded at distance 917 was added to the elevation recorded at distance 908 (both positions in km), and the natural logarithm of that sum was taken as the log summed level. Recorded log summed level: 4.07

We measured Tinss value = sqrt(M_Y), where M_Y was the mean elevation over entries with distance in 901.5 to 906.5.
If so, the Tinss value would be 5.5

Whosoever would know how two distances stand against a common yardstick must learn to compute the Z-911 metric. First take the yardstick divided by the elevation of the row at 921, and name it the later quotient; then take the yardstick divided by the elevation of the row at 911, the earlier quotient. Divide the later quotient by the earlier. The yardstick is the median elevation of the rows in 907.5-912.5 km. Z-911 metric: 0.92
